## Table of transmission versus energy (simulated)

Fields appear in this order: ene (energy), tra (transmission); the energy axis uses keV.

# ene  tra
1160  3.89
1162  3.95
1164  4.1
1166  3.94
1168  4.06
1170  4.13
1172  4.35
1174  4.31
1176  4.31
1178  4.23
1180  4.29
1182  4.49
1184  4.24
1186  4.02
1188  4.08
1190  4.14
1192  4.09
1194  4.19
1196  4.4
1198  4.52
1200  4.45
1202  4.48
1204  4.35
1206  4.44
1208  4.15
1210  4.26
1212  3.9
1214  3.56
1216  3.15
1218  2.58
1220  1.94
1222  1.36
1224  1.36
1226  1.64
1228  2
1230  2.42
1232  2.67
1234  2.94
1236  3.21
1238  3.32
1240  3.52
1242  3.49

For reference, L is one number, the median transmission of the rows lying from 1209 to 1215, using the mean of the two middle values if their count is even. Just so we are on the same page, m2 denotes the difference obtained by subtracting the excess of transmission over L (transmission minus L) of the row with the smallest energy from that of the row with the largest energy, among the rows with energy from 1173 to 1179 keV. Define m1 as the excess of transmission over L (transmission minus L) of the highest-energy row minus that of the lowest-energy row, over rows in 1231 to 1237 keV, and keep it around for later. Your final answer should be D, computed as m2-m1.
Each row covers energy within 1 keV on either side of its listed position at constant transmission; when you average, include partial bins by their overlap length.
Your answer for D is -0.62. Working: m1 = 0.54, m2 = -0.08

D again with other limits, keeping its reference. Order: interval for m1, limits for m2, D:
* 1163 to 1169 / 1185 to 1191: 0.16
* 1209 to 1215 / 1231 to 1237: 1.24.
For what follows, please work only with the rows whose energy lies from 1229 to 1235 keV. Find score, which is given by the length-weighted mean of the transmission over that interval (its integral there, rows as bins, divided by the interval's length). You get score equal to 2.68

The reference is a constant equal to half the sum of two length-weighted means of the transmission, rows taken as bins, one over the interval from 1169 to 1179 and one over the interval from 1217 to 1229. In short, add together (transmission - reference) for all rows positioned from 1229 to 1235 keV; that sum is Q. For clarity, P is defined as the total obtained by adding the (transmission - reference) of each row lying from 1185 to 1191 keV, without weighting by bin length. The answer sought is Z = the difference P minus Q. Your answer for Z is 4.2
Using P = 3.1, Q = -1.09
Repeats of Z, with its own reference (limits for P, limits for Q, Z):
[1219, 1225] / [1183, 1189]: -7.7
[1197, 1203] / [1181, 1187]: 0.7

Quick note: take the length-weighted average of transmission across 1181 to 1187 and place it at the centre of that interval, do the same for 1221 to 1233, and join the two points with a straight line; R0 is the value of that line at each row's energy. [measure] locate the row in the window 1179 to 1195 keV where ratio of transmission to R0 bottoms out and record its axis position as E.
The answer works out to 1180 keV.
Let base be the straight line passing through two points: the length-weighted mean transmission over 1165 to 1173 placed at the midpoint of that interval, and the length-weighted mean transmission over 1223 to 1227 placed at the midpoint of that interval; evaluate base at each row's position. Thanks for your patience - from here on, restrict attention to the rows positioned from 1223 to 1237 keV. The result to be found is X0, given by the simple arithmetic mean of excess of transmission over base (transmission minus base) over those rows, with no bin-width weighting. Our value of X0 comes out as 1.05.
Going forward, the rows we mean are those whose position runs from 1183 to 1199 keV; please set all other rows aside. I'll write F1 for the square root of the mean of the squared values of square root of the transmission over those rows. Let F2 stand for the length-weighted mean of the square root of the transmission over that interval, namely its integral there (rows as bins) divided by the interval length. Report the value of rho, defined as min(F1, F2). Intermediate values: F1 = 2.05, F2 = 2.05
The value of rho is 2.05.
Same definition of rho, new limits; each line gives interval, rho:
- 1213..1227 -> 1.47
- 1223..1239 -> 1.55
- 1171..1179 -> 2.07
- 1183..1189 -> 2.03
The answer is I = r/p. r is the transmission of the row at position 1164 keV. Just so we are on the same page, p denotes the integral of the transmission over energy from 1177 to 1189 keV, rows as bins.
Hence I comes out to 0.08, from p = 51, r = 4.1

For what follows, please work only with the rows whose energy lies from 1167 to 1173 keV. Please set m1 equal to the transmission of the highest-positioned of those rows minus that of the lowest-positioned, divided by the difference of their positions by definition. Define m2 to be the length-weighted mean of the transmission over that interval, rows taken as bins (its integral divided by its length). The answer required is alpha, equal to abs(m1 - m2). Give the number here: 4.11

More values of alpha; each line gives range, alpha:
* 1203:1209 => 4.36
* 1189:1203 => 4.30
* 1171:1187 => 4.30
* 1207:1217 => 3.93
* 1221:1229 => 1.48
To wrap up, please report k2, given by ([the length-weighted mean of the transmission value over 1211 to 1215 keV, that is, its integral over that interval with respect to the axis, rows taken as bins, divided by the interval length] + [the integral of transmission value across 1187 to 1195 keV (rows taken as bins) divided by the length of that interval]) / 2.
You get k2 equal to 3.93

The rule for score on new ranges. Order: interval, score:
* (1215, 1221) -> 2.56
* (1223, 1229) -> 1.67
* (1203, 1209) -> 4.31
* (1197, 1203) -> 4.48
